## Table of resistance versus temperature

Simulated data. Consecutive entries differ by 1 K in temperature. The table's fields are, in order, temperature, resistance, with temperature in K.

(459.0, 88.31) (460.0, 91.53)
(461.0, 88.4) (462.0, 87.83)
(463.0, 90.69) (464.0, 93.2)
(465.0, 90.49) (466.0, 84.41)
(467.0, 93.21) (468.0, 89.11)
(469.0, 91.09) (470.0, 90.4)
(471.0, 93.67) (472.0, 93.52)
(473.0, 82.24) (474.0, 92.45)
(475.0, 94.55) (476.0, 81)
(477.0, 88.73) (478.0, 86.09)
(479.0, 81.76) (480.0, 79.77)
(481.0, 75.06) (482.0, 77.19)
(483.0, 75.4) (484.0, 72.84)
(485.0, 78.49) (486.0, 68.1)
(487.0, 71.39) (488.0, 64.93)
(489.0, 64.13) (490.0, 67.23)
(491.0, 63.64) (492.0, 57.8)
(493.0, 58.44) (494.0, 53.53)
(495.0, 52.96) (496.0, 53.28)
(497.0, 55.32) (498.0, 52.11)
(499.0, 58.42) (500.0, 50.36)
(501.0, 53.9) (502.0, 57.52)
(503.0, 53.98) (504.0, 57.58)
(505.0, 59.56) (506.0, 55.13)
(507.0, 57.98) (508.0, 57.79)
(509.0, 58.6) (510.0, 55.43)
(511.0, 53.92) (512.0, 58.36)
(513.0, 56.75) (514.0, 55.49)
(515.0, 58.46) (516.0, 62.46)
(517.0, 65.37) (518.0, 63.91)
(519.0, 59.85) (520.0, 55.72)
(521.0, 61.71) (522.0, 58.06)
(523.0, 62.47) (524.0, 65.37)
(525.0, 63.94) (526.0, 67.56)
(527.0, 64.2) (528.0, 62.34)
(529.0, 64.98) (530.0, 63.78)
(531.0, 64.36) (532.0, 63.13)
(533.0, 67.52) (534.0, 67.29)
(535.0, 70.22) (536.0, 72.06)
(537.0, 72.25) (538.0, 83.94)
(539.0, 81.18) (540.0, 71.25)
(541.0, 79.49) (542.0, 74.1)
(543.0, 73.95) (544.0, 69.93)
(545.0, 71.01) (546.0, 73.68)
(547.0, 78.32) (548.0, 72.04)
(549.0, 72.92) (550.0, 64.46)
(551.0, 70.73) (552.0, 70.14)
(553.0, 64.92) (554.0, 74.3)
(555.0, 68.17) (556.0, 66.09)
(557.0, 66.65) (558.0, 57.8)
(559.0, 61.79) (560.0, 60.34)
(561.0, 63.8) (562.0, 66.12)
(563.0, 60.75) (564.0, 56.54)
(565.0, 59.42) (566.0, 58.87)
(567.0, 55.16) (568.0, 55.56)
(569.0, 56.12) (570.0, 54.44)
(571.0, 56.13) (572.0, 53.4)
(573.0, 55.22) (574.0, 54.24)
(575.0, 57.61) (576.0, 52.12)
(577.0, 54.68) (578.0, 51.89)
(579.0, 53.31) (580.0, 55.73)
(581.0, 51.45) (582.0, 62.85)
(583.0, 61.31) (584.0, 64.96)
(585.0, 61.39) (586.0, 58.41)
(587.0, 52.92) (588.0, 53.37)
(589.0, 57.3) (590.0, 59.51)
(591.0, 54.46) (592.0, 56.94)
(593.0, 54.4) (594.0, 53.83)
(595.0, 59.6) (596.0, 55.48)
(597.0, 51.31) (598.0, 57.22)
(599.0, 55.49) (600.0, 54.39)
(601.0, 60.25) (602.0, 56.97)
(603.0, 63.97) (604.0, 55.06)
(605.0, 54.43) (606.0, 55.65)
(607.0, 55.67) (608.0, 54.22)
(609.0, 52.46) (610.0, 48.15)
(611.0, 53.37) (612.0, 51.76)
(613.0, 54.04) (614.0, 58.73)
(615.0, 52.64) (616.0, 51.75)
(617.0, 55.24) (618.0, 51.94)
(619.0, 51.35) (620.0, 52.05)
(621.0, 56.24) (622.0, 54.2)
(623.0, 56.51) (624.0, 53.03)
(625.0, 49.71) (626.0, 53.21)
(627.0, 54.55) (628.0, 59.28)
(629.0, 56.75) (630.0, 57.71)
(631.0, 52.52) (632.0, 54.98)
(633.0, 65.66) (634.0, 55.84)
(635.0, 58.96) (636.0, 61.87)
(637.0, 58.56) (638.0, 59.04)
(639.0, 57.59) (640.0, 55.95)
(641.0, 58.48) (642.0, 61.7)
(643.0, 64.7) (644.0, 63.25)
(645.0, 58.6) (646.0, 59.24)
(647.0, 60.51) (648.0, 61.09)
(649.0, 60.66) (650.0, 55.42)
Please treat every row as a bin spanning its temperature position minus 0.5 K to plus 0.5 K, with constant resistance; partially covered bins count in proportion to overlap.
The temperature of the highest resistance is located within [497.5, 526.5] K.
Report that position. 526.0 K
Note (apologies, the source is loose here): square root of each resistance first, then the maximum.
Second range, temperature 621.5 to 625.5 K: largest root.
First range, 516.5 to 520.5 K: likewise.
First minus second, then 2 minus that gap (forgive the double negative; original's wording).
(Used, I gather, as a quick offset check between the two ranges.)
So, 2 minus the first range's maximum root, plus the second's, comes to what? 1.43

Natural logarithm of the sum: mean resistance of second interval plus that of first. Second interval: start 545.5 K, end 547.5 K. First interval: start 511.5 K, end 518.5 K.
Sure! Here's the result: 4.91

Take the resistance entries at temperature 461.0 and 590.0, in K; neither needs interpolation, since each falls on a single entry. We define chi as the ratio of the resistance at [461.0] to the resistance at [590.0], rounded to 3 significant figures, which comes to 1.49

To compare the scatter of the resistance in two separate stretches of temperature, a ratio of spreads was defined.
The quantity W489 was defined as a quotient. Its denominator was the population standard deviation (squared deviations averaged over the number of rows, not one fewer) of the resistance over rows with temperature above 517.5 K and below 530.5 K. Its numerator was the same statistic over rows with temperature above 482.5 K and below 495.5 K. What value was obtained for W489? 2.5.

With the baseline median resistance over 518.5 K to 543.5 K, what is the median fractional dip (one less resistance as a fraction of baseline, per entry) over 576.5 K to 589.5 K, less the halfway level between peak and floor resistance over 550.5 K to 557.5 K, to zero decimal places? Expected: -69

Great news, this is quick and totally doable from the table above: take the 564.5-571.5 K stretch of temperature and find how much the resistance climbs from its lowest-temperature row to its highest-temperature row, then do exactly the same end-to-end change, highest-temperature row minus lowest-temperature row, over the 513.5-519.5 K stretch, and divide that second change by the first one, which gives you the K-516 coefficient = -1.3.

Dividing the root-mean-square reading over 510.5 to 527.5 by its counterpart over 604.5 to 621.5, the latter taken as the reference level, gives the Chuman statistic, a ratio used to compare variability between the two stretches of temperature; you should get 1.14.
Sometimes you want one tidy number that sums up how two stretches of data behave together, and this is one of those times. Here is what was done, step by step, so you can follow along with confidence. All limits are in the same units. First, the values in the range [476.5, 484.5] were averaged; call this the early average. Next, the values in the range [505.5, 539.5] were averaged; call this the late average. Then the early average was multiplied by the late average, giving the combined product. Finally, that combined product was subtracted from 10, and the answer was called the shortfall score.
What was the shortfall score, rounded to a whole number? -5028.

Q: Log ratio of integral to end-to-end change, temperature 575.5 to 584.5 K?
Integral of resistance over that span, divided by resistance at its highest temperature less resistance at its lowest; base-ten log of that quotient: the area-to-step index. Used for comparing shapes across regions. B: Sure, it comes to 1.60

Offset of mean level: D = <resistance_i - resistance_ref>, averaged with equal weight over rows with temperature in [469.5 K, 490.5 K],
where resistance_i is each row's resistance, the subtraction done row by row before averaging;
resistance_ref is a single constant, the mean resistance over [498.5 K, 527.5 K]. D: 21.0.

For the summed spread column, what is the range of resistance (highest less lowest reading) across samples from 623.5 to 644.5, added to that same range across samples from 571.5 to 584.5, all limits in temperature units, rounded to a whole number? 29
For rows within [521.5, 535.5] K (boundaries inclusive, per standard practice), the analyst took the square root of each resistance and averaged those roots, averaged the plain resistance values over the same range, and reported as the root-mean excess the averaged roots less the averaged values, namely -57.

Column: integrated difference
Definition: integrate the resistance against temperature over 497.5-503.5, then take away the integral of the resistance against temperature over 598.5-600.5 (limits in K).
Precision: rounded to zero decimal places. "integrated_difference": 216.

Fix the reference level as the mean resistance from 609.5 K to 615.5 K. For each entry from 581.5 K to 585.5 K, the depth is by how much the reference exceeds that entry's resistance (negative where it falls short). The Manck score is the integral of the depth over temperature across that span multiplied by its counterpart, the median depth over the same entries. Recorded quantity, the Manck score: 343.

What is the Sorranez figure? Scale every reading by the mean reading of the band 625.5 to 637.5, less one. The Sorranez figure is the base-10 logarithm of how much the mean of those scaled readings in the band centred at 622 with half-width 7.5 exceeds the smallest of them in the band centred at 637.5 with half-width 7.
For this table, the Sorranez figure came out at -1.6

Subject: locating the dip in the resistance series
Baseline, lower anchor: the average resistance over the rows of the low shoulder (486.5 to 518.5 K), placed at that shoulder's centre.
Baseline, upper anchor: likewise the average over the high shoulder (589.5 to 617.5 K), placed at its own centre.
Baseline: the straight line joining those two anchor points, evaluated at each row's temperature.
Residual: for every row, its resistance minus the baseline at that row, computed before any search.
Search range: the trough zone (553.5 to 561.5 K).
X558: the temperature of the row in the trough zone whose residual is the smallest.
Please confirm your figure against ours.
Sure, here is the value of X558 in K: 558.0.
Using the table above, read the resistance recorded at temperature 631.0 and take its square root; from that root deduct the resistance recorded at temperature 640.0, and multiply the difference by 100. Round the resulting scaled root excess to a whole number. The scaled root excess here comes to -4870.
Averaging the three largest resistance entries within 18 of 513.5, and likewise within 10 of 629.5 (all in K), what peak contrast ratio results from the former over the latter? 1.06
